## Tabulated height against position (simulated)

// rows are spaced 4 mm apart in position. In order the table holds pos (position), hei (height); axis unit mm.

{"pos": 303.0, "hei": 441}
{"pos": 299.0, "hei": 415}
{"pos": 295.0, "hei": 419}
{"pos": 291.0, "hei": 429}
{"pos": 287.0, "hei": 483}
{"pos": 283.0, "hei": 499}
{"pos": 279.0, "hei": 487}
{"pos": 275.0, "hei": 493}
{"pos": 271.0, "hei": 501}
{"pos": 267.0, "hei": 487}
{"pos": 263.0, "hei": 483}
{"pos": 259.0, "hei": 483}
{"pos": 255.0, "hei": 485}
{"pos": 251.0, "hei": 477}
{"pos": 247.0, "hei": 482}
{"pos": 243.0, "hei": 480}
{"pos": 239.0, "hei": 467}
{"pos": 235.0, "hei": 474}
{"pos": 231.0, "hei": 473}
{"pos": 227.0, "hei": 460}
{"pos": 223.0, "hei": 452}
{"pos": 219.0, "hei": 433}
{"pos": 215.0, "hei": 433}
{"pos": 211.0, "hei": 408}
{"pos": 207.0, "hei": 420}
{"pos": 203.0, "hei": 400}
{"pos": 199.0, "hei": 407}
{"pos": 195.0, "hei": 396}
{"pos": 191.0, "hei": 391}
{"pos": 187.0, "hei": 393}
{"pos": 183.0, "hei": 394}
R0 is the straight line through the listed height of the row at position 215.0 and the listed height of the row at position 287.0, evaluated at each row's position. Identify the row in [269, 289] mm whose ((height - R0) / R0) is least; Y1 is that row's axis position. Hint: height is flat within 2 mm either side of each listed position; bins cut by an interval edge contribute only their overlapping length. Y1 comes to 287.0 mm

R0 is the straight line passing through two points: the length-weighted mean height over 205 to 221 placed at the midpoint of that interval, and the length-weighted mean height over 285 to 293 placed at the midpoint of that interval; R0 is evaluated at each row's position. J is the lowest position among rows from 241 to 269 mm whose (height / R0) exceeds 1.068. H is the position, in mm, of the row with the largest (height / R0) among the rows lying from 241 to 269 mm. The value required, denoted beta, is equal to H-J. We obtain 4 mm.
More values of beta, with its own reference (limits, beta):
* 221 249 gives 20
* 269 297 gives 0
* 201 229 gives 0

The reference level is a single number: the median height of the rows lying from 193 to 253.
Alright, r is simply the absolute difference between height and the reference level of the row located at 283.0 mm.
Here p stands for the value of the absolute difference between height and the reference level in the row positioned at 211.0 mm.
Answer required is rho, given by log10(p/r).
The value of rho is 0.0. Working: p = 44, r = 47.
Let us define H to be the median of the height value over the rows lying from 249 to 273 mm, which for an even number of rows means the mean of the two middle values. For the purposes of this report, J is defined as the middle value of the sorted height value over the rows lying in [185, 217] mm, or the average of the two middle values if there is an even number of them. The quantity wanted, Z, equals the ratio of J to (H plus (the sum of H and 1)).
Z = 0.416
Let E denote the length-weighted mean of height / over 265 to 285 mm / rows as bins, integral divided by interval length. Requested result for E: 493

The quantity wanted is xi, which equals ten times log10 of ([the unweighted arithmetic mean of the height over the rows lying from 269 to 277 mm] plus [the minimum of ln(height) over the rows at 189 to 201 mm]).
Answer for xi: 27.0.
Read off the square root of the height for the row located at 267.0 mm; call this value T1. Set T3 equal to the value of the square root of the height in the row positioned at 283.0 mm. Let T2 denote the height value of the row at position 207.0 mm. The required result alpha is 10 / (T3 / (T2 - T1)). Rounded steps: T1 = 22.1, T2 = 420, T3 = 22.3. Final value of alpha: 178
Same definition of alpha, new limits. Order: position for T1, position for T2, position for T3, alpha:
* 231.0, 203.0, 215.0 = 182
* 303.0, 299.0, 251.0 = 180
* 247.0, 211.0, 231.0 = 178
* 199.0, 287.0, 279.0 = 210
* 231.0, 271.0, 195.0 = 241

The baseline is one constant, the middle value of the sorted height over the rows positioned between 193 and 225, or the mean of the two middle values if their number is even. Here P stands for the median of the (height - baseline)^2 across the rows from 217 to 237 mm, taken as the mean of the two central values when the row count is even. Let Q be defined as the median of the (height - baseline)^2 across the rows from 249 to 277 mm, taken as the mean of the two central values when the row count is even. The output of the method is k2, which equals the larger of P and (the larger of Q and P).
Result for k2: 5041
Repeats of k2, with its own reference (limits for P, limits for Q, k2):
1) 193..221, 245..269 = 4761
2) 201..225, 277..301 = 2493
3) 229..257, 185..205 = 3969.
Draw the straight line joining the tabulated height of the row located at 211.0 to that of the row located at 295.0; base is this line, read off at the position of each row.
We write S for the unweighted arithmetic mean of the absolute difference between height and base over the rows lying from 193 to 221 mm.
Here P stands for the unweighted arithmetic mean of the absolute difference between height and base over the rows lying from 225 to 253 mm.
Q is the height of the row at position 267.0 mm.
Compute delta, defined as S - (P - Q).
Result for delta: 437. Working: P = 62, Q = 487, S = 11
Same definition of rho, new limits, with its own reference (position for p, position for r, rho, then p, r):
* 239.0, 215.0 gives -0.1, 15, 19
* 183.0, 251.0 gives 0.4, 58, 25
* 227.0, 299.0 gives -0.7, 8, 37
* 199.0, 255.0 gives 0.1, 45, 33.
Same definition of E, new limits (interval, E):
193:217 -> 411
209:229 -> 437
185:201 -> 397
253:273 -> 488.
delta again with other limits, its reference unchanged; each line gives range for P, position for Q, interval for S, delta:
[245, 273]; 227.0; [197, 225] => 405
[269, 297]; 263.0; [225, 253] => 489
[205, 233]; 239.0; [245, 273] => 507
